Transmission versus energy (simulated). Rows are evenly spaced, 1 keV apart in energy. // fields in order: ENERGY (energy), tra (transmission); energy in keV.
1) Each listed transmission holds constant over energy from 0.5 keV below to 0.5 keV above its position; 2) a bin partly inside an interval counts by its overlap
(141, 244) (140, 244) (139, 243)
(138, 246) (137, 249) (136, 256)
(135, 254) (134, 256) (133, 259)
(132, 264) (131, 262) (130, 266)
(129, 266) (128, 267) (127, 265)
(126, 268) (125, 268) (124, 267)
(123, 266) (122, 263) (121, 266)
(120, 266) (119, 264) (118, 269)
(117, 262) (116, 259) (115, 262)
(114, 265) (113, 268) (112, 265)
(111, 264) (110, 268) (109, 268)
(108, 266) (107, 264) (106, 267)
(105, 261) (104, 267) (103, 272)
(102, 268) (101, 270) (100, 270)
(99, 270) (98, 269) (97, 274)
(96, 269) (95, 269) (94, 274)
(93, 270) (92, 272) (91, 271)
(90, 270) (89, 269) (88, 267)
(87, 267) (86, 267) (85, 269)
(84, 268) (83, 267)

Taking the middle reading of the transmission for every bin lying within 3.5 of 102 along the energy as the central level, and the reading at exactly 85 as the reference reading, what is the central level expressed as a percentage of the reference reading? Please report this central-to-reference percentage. 100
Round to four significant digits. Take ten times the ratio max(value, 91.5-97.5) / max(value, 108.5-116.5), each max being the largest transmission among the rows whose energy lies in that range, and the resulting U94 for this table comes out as 10.22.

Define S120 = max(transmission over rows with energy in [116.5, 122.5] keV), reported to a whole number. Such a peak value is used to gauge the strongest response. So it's 269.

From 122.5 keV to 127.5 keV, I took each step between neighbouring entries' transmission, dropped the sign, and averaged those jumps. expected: 1.25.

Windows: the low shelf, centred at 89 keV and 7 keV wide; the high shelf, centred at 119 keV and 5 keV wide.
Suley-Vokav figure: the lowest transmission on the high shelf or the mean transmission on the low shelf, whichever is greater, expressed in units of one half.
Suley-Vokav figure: 538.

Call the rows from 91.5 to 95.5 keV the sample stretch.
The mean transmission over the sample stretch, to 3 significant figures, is 271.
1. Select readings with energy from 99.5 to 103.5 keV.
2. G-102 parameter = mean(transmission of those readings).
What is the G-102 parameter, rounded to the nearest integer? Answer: 270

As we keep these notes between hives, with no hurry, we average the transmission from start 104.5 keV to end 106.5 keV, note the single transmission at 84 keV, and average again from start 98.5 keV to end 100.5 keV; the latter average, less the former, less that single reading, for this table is -262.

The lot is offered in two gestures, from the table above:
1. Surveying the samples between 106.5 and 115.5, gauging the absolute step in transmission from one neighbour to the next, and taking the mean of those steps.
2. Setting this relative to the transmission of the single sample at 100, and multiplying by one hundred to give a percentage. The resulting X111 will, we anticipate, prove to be 0.83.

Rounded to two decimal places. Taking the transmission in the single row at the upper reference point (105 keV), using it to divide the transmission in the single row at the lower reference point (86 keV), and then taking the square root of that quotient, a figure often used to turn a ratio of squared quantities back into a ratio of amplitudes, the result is 1.01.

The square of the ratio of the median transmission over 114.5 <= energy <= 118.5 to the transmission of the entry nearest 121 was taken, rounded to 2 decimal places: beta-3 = 0.97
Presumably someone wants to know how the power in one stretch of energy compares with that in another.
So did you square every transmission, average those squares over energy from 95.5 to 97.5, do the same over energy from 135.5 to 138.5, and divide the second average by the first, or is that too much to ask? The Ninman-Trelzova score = 0.85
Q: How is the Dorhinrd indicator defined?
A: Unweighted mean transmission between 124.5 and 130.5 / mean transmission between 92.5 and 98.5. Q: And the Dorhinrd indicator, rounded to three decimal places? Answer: 0.985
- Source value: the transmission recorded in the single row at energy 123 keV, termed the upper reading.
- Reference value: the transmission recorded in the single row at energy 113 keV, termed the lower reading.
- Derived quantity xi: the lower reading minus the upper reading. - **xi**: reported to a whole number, 2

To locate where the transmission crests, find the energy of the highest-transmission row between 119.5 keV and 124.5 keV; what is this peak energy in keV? 124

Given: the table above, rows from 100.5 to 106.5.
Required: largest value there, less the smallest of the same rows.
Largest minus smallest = 11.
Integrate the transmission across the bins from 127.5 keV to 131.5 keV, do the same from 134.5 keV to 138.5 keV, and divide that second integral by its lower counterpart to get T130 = 0.95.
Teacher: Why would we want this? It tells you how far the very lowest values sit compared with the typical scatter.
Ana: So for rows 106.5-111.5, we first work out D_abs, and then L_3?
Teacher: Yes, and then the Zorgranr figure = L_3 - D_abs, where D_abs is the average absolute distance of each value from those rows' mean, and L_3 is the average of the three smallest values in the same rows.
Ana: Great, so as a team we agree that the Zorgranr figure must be 263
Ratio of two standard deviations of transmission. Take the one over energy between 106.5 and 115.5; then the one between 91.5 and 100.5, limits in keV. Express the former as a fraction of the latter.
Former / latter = 1.04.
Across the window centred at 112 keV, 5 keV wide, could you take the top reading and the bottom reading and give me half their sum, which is 266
